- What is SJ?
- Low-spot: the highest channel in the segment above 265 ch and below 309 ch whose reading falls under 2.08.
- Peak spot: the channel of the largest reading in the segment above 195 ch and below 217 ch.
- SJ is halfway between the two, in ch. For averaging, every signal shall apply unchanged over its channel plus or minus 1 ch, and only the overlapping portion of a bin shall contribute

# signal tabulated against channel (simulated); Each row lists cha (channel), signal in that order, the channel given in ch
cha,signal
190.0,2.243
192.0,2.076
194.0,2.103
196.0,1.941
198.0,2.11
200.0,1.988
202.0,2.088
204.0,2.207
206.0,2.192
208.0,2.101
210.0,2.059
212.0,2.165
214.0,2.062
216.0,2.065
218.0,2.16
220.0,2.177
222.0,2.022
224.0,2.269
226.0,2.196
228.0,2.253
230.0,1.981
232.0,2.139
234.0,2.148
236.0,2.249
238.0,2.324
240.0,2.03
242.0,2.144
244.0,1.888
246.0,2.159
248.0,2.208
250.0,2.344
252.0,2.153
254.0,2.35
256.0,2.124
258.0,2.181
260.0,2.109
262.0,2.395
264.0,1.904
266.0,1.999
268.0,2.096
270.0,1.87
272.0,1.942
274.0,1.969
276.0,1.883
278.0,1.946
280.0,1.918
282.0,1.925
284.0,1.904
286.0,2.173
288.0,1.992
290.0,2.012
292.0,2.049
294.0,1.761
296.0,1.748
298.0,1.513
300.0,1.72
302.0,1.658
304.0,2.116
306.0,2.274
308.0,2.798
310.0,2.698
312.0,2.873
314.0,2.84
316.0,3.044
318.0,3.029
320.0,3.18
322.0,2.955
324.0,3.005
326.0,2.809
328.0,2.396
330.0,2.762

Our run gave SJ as 253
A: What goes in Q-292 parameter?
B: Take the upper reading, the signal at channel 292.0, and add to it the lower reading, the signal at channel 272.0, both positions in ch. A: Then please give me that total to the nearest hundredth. 3.99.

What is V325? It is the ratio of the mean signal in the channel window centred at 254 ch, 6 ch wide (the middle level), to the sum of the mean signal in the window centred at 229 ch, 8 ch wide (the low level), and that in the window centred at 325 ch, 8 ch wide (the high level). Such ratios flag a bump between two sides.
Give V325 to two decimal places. 0.45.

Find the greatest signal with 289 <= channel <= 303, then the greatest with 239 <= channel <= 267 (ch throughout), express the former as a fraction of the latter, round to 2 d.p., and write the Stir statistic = 0.86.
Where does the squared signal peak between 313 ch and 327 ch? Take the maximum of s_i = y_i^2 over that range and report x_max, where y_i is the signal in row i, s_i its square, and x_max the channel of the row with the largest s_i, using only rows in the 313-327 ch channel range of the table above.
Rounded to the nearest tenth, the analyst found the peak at 320.0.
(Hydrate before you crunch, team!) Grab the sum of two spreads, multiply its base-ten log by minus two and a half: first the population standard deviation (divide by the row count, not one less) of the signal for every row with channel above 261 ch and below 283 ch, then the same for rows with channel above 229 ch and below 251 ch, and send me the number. 1.40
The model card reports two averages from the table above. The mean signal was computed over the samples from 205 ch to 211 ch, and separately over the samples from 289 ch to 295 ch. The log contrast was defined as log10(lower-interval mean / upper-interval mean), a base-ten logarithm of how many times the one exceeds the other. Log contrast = 0.038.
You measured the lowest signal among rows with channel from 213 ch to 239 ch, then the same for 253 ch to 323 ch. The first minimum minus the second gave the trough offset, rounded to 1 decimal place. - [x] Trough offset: 0.5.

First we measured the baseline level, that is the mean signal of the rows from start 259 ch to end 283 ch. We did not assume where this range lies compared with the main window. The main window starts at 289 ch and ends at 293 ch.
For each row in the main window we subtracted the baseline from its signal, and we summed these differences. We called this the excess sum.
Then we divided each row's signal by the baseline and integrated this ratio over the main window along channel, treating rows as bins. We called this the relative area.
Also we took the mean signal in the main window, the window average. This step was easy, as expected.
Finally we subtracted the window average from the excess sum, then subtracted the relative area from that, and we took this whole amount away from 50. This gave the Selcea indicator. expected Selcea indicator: 56.0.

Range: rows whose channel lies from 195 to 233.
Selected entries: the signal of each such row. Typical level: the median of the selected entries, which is 2.11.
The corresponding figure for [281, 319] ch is 2.05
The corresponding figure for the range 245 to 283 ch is 2.10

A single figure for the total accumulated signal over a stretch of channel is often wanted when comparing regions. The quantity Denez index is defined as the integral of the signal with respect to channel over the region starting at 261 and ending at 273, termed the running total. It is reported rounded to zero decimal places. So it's 24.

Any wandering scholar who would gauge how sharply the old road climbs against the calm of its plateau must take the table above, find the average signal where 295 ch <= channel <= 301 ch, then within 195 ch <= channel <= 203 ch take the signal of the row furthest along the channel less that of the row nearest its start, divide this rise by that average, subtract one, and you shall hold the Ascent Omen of -0.91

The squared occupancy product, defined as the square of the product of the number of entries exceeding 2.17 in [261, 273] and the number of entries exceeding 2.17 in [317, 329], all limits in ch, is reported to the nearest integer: 36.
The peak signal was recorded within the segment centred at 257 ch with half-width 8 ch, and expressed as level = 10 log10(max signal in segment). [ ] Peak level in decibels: 3.79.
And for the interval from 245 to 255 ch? 3.71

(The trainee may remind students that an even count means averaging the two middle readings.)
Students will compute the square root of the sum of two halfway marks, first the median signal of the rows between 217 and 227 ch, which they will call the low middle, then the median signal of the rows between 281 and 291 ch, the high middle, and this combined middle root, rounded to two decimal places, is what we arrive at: 2.04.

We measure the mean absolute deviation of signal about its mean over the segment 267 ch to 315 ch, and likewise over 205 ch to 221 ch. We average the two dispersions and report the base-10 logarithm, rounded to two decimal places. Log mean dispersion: -0.79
